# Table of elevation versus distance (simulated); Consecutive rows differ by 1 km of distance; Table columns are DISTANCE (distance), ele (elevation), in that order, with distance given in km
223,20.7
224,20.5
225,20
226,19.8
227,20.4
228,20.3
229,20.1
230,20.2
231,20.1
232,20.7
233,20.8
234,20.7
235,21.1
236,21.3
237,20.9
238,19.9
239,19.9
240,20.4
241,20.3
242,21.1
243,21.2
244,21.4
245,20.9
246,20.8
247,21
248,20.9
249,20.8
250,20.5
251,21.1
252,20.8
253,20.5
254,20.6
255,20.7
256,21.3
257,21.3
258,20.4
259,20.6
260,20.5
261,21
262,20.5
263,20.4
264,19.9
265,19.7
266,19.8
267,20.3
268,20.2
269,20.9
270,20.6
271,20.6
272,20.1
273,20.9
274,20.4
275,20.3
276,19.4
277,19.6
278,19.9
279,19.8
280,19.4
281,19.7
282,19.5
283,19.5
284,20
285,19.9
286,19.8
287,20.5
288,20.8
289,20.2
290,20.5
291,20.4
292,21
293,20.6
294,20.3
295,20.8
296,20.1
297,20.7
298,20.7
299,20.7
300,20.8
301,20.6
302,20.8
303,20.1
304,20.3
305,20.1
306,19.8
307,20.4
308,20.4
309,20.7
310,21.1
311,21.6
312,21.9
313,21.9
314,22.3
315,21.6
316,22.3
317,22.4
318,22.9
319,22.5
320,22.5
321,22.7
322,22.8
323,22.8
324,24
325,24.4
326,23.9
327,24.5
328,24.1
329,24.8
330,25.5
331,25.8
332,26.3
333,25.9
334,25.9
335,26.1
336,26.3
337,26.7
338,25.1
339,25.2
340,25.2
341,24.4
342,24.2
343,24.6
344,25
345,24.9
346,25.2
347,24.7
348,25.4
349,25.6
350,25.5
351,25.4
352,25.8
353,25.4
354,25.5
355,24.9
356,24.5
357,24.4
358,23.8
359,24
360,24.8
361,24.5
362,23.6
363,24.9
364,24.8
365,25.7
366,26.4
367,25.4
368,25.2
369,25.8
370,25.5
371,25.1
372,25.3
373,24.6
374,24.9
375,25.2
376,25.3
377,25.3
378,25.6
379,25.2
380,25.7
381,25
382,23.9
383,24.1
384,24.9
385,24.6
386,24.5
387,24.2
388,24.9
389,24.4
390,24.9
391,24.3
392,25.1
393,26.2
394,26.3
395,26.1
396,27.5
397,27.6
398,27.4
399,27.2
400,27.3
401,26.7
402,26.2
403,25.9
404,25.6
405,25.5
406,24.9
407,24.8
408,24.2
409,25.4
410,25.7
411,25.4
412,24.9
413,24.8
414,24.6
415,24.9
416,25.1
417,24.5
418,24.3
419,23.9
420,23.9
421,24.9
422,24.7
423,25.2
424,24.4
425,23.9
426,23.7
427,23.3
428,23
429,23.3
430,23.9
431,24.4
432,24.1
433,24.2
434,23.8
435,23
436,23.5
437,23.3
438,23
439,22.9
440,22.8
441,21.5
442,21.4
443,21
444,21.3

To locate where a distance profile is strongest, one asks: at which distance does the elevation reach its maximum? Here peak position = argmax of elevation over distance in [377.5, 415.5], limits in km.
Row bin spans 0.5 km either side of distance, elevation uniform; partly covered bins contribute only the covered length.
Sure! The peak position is 397 km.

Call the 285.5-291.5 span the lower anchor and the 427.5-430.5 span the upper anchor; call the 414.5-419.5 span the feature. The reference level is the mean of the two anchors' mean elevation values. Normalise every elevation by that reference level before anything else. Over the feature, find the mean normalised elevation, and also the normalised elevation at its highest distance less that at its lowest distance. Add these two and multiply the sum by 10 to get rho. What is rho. 10.8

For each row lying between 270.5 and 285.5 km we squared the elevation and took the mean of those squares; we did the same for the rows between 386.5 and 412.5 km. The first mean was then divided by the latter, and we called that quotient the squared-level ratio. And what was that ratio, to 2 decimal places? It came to 0.60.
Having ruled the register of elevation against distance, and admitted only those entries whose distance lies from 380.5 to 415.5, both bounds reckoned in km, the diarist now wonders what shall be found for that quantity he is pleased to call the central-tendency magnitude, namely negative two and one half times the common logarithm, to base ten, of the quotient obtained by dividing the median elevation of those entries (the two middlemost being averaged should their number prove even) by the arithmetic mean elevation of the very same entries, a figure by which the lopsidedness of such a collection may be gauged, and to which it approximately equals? 0.018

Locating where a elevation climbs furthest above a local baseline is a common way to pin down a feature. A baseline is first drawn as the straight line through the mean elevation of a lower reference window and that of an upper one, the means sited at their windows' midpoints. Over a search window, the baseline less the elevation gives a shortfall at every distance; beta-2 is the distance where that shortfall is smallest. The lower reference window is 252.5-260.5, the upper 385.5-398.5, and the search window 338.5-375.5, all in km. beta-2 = 366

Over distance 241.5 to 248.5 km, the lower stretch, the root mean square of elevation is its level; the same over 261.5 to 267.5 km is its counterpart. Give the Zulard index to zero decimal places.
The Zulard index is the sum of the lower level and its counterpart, 41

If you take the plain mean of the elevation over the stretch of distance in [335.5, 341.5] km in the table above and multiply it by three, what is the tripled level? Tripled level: 76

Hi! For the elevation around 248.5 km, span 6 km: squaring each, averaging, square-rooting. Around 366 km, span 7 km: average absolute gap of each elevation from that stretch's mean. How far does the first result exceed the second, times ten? 204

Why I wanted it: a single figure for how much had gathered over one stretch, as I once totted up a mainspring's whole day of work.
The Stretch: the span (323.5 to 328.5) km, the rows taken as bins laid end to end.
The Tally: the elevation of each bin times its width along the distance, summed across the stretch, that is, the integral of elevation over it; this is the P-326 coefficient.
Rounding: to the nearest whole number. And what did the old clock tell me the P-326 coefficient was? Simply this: 121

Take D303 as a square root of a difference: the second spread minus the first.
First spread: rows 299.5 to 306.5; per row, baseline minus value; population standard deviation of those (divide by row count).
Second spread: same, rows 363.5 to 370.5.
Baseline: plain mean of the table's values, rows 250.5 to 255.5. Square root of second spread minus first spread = 0.3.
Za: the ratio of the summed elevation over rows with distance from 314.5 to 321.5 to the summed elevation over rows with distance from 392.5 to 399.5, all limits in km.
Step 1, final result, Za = 0.83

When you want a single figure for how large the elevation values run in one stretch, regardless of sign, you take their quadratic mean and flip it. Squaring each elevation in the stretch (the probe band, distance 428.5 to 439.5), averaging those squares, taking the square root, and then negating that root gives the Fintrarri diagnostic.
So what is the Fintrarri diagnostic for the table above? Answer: -23.6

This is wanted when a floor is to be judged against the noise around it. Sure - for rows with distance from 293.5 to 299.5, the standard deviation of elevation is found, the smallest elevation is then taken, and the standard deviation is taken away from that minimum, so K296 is 19.8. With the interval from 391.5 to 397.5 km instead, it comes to 24.2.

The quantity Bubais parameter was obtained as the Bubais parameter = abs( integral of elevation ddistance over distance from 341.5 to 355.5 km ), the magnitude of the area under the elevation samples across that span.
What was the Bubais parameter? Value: 352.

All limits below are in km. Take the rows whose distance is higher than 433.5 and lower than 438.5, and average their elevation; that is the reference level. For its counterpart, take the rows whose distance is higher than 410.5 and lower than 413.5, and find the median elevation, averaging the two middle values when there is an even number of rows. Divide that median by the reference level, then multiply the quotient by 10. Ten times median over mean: 10.7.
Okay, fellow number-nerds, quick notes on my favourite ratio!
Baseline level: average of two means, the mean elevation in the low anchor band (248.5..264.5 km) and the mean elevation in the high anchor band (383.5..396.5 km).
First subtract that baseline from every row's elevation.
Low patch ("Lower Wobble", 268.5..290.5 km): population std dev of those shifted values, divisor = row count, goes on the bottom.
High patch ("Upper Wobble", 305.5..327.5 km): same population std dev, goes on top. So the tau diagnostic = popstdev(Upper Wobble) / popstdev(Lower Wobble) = 2.6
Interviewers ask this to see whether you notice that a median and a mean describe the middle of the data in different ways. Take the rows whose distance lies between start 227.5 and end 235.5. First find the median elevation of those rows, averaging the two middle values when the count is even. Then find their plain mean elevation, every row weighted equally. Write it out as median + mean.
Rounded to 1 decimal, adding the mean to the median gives 41.0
